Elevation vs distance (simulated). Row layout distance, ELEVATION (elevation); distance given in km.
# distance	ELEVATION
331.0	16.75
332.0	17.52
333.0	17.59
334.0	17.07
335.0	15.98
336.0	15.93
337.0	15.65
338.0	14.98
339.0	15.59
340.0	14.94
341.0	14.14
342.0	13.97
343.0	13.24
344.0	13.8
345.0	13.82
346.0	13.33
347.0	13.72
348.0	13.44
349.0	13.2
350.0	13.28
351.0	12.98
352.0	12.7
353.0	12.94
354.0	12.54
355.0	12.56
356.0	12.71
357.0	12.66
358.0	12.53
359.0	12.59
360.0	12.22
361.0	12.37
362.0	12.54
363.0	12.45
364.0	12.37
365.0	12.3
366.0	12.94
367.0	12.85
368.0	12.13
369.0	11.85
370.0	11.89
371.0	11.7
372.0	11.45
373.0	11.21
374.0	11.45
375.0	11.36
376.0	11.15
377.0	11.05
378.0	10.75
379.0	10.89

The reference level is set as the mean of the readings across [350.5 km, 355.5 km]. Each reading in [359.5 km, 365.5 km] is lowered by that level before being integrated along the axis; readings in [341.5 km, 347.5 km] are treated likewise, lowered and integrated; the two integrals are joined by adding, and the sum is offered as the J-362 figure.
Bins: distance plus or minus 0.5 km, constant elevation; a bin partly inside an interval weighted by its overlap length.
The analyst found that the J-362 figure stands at 3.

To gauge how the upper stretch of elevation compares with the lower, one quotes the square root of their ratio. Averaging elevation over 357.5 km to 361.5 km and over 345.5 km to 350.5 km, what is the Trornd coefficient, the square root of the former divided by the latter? 0.96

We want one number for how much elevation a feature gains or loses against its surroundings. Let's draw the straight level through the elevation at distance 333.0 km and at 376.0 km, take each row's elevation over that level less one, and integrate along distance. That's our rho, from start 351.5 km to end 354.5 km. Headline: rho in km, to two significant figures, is -0.38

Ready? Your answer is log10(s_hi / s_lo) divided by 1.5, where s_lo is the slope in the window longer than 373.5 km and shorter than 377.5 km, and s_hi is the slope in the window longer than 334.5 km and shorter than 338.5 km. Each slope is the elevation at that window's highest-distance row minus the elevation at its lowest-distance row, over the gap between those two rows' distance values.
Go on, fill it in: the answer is 0.27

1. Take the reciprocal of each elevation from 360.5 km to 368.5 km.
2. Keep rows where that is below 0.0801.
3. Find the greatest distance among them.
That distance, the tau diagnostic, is 367.0 km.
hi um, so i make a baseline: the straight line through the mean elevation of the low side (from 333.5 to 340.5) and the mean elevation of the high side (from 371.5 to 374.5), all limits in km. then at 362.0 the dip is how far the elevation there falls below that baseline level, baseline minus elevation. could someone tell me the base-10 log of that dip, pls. -0.79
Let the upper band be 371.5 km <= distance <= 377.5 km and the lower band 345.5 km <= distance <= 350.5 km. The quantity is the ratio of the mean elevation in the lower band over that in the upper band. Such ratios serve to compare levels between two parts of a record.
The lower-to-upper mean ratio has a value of 1.19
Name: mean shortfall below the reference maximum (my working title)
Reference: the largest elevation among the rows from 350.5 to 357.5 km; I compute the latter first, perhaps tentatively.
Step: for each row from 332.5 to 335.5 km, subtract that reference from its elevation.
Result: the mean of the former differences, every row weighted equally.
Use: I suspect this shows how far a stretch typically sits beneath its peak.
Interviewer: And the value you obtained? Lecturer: 3.9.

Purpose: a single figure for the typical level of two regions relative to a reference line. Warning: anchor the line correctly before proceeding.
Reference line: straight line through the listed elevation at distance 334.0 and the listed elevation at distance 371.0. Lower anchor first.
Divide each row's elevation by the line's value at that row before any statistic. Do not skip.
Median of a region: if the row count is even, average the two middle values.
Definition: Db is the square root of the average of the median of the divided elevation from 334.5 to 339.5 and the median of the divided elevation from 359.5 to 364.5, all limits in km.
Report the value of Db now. 0.977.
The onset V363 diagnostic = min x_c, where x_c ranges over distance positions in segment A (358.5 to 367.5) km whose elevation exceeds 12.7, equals 366.0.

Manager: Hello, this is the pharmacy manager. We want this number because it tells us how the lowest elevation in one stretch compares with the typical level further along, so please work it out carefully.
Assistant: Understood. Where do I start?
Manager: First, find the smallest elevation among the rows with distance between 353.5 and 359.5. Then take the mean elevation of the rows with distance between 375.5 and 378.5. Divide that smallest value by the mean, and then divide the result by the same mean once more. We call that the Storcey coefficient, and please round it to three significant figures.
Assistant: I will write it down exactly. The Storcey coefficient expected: 0.104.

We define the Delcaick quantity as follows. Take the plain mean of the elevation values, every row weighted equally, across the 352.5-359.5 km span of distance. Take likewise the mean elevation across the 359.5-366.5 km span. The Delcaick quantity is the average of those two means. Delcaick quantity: 12.6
